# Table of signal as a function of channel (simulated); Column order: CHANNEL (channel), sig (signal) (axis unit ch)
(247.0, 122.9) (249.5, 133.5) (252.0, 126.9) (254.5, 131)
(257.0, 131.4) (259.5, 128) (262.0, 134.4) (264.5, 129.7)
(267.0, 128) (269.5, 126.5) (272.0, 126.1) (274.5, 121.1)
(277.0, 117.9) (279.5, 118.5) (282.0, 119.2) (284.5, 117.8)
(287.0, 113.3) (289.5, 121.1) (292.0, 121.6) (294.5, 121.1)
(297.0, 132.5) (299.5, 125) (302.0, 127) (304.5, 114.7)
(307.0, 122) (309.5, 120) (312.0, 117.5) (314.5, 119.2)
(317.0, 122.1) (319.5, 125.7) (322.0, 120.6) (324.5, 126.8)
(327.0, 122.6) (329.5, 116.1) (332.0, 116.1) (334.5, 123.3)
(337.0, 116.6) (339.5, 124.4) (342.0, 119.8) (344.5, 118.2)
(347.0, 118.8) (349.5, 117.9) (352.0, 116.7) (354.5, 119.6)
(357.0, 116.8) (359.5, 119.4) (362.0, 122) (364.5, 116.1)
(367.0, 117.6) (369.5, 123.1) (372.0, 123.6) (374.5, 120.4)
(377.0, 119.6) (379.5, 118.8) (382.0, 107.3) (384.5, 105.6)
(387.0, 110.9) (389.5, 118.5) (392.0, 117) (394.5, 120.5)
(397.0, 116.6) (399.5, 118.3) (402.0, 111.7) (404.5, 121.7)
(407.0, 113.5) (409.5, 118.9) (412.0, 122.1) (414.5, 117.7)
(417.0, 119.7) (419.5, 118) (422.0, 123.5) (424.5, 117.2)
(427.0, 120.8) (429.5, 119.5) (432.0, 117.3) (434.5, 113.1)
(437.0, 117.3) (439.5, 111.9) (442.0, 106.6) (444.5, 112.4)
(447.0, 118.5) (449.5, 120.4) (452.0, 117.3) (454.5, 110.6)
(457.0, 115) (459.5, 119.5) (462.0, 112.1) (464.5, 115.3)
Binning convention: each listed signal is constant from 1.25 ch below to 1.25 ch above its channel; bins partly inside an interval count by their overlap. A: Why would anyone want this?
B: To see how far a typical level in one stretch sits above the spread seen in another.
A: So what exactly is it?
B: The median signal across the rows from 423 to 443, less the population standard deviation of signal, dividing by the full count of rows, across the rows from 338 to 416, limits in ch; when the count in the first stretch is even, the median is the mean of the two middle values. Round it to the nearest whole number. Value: 113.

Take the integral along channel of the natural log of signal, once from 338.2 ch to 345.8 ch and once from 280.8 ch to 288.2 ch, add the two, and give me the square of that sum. 5134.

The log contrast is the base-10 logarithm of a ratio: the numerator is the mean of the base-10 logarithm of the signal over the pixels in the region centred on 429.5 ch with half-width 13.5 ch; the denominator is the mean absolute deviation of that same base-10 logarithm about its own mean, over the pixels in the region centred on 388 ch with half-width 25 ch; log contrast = 2.16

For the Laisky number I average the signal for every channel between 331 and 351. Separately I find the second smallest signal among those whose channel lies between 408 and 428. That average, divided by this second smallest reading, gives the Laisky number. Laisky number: 1.01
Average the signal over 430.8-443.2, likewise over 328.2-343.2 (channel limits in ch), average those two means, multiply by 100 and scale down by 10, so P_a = 1163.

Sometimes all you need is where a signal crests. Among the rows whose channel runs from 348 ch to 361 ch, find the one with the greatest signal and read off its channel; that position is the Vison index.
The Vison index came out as 354.5 ch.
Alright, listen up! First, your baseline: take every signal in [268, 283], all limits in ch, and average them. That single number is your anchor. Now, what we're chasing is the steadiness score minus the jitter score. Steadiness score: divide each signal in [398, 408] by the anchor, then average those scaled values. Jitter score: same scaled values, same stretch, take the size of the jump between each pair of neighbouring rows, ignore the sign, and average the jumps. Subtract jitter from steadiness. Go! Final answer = 0.89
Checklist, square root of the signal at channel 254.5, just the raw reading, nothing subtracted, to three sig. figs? 11.4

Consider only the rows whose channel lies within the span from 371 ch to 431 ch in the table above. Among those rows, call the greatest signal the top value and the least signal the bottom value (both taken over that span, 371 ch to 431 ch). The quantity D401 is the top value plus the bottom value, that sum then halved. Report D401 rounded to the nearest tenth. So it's 114.6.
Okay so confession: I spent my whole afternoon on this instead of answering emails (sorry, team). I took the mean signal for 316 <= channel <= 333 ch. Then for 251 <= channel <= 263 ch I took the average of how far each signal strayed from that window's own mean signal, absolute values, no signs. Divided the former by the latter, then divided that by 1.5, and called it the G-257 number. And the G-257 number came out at 35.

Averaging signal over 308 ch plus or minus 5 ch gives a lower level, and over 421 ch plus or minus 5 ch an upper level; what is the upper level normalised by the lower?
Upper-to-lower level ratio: 1.01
